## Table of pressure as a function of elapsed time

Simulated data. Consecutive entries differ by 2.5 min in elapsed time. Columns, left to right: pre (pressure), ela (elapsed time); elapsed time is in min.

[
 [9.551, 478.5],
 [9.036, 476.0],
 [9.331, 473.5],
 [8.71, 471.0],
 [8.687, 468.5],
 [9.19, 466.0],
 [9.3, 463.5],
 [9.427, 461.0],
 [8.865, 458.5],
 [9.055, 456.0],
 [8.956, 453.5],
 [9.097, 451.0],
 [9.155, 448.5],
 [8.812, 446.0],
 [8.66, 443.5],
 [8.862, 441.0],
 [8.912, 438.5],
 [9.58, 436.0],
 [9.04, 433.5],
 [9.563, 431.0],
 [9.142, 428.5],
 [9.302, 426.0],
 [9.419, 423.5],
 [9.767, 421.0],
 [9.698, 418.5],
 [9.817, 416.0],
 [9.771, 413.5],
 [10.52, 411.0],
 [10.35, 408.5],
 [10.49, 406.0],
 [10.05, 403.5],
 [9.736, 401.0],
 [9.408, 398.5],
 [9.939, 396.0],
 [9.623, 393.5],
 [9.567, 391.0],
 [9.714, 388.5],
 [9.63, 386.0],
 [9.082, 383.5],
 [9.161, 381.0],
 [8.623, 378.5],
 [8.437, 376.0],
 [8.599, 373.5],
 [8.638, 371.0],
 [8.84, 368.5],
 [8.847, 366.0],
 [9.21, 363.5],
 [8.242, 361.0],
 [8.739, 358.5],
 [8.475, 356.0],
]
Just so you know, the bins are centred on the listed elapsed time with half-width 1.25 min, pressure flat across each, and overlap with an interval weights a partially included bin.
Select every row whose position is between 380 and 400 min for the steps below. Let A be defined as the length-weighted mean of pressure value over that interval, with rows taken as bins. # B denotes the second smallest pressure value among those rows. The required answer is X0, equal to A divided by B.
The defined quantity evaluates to 1.04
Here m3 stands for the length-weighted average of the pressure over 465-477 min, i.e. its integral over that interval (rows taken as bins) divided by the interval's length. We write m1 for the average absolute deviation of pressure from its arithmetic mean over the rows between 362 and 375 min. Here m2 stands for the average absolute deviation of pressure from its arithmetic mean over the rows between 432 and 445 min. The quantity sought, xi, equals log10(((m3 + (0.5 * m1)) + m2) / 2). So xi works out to 0.668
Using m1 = 0.17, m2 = 0.24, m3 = 9.0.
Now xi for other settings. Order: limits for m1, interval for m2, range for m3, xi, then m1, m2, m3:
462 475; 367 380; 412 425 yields 0.696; 0.28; 0.09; 9.7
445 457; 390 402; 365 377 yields 0.647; 0.10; 0.15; 8.7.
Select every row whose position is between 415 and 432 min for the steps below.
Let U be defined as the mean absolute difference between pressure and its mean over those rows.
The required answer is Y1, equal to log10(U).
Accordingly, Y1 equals -0.68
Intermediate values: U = 0.21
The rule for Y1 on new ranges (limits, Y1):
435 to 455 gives -0.69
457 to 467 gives -0.77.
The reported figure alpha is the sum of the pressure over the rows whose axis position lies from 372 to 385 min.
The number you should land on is 44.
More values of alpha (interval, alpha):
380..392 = 47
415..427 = 48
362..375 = 44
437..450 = 44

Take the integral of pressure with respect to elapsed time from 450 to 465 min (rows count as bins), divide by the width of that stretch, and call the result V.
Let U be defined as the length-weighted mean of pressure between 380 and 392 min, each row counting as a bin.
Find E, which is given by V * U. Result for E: 86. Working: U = 9.43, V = 9.1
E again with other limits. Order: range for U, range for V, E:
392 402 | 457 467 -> 89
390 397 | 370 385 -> 85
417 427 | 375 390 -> 87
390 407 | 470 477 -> 89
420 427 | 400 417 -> 96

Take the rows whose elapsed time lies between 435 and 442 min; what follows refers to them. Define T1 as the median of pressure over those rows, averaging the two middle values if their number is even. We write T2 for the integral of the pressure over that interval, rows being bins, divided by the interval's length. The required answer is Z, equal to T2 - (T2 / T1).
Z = 8.1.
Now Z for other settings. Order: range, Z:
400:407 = 9.1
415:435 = 8.5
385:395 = 8.6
